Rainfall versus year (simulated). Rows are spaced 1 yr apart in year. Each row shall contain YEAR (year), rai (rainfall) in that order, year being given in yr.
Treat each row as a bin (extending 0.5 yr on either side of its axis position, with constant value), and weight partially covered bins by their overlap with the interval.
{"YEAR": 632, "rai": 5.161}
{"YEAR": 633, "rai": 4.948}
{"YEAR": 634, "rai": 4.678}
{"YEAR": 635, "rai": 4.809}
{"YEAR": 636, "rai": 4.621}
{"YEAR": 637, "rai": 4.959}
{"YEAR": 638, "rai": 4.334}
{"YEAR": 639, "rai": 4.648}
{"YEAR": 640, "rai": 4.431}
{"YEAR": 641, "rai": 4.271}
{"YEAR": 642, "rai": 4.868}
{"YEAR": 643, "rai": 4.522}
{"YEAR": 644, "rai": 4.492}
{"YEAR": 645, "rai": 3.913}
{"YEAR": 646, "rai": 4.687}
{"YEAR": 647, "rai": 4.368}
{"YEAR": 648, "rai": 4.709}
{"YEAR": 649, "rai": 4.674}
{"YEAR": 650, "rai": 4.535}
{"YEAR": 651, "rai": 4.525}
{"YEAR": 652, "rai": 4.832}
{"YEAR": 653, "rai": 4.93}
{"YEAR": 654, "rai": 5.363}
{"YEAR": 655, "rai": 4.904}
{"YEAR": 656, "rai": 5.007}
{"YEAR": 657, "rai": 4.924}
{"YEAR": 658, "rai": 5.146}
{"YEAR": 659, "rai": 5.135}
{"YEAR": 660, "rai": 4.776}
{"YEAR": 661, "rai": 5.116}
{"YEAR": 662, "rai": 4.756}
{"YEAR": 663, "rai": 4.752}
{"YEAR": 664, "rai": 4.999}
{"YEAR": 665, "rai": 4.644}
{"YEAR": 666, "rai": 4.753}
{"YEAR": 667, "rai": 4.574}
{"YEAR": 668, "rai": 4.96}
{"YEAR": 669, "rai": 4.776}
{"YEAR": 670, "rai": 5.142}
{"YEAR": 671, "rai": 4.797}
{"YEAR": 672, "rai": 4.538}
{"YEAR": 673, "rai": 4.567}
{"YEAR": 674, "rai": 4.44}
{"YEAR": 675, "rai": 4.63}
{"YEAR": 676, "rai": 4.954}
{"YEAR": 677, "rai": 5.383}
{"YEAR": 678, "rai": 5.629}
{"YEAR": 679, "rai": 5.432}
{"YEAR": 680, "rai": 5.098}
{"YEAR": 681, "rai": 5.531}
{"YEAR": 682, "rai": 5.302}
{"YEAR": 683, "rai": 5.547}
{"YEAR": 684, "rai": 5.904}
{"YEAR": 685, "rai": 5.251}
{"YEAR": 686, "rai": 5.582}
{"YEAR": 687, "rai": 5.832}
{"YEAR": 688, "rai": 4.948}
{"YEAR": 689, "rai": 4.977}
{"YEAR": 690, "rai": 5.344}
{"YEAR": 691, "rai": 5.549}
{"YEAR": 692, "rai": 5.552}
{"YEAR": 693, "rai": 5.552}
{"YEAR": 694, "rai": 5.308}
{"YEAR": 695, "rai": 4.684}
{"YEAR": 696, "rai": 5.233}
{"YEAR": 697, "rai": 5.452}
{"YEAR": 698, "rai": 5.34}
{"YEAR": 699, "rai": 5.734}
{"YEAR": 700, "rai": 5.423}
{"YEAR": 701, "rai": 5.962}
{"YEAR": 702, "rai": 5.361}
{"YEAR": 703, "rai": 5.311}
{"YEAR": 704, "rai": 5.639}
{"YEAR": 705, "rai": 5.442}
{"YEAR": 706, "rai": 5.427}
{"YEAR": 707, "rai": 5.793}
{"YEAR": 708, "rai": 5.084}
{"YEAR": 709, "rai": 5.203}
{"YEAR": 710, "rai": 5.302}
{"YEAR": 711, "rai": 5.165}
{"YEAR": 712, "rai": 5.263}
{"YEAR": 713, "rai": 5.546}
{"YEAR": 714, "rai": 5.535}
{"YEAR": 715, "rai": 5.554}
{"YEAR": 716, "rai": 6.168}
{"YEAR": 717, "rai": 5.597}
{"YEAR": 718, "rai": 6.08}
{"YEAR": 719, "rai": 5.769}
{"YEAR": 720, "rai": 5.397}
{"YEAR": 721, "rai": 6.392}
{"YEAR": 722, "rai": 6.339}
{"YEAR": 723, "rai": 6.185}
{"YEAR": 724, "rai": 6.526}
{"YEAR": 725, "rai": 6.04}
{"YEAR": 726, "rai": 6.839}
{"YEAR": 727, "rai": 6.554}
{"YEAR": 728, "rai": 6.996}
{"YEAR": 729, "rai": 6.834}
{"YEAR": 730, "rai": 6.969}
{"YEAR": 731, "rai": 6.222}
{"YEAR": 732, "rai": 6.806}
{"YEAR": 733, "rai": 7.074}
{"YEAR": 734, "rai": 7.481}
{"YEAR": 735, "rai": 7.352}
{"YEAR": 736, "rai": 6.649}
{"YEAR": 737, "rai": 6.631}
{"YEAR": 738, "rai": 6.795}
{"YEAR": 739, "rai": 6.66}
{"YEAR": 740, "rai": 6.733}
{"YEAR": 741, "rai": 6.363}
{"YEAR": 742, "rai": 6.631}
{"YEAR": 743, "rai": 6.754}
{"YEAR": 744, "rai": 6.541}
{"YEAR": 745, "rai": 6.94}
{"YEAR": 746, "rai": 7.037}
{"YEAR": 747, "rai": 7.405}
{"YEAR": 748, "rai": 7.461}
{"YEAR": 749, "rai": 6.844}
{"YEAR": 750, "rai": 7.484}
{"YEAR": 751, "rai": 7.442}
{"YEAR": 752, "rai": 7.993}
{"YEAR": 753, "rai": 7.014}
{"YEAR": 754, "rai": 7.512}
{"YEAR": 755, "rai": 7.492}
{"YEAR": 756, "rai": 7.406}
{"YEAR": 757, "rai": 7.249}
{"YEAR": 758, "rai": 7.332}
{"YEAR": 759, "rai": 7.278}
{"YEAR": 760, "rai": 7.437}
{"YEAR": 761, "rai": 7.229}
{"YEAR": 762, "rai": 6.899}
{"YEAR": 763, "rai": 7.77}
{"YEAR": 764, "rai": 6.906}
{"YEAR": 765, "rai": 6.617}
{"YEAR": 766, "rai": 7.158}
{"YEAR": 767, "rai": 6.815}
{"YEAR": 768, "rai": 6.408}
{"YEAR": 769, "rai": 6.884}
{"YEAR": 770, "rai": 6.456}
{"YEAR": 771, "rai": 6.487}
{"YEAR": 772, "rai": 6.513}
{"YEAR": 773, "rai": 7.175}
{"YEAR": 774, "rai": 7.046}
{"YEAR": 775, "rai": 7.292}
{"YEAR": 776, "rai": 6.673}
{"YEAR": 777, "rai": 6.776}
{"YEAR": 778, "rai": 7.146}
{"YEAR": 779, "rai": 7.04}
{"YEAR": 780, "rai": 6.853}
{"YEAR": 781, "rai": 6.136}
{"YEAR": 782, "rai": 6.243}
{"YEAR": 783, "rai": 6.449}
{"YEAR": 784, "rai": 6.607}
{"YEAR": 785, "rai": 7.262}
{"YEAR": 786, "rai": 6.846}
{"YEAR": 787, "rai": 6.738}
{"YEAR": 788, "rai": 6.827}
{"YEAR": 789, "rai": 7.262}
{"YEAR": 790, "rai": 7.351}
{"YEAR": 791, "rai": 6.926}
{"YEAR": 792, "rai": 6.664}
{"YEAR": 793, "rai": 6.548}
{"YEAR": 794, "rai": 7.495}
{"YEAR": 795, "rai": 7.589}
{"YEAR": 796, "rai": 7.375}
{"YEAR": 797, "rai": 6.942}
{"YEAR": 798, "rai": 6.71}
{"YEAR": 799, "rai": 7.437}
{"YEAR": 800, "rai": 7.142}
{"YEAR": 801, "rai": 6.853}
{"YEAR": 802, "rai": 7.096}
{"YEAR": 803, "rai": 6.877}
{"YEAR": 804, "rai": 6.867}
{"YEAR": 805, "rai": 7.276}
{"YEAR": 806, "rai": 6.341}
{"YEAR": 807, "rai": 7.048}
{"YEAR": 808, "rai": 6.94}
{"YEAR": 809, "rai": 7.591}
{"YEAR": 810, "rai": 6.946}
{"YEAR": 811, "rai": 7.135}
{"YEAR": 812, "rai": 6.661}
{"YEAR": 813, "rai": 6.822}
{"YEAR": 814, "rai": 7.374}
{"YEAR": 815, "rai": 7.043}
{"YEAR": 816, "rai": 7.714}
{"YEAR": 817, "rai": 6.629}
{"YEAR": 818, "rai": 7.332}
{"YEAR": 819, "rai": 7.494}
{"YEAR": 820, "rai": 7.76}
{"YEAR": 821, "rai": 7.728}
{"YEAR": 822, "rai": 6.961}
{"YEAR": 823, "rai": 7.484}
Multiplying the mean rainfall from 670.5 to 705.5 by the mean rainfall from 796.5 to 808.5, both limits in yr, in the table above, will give 36.8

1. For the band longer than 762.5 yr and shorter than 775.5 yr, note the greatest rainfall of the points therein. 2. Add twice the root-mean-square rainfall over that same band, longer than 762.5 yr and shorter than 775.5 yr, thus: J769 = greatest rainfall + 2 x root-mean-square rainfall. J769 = 21.6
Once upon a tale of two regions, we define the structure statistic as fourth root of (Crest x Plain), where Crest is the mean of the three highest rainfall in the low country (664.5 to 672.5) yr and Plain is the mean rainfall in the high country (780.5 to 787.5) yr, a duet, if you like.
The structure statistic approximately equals 2.39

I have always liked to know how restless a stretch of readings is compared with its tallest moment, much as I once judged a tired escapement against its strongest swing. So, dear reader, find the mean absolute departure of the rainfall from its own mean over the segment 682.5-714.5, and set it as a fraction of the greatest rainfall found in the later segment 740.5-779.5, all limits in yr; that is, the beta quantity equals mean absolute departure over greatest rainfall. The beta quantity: 0.027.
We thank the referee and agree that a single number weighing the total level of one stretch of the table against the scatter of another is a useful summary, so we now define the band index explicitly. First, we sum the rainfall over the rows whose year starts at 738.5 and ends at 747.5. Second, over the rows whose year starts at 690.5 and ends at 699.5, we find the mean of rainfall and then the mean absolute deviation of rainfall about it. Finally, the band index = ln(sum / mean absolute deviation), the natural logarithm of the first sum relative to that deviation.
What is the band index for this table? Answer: 5.67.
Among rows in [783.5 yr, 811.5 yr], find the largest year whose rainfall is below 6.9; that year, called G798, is 806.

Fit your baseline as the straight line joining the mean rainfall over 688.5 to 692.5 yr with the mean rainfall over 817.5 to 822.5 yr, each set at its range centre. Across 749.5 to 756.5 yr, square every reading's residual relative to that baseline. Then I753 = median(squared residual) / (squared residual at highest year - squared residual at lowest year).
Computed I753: -3.2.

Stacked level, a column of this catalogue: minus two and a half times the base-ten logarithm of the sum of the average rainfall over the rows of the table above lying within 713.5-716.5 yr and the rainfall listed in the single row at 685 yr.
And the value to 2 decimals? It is -2.60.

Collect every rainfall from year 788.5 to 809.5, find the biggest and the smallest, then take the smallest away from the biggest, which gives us 1.25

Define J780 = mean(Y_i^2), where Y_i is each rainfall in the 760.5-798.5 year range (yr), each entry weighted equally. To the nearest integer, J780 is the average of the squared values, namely 48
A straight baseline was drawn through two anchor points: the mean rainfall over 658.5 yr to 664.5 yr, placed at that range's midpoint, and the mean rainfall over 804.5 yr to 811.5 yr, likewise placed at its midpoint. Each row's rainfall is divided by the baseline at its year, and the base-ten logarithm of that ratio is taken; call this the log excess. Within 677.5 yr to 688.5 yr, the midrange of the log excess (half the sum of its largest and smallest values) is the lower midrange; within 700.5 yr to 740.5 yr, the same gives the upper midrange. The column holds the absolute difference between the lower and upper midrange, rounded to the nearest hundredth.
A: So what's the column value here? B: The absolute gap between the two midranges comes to 0.02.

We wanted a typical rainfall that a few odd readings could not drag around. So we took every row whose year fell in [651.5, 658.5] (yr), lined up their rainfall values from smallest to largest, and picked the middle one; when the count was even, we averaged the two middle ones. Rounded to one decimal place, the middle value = 4.9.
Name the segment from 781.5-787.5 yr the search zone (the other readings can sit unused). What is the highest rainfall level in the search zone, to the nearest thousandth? 7.262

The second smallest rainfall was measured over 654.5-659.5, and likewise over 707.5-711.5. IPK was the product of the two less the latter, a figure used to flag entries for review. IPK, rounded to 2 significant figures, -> 20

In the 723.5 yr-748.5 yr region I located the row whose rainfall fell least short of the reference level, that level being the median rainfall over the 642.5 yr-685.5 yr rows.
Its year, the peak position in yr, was 734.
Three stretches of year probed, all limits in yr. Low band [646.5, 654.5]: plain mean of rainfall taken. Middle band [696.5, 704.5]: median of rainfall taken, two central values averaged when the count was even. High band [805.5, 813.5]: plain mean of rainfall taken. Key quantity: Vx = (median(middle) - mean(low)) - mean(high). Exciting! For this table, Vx -6.2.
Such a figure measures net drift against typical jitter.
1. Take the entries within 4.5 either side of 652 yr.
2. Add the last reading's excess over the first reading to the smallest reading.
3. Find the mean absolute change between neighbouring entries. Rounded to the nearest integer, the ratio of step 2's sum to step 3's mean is 24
